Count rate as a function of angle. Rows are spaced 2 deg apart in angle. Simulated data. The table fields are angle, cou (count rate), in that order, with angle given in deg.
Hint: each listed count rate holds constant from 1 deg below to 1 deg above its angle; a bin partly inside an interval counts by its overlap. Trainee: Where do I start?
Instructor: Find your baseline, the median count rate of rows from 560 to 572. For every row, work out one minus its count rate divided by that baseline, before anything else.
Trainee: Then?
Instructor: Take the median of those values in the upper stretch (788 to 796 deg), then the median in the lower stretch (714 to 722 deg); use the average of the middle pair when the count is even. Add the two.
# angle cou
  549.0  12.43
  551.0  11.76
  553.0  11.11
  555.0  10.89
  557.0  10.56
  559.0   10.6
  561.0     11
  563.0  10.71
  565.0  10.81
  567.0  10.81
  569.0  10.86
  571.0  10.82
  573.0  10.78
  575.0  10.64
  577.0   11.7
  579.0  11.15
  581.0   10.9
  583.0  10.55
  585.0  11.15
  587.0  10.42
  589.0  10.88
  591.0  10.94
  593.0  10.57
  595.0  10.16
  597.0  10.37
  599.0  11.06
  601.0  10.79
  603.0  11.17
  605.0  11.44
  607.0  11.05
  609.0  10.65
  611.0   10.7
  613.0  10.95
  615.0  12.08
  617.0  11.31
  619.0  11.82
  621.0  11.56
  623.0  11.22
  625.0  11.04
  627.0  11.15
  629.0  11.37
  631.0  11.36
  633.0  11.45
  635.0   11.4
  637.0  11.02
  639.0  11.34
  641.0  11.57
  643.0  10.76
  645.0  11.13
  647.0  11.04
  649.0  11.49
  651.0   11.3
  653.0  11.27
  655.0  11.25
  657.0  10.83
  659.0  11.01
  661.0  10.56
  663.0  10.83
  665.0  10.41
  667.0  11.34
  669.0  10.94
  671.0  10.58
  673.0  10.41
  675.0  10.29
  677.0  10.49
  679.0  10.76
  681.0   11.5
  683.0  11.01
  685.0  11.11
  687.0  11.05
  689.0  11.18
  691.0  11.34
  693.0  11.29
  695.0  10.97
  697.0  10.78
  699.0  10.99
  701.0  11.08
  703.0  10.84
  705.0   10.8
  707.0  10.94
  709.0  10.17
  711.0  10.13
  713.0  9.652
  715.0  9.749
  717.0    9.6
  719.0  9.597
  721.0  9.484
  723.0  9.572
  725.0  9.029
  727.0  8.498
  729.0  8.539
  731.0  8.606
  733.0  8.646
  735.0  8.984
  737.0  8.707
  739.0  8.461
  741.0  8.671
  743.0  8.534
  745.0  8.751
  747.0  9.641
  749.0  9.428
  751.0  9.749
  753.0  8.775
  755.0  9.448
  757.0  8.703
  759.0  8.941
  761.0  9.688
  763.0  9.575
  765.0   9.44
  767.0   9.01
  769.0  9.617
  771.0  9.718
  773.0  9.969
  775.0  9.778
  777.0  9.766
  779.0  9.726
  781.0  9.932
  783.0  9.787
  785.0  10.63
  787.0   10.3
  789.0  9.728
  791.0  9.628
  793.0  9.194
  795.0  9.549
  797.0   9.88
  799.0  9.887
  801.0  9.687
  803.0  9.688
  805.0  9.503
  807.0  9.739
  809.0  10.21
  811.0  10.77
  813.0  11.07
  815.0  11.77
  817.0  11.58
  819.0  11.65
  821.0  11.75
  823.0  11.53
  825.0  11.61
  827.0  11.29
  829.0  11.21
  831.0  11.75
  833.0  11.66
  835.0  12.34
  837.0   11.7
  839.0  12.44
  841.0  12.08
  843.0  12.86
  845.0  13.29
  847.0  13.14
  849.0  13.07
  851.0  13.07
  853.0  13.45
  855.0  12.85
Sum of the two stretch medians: 0.23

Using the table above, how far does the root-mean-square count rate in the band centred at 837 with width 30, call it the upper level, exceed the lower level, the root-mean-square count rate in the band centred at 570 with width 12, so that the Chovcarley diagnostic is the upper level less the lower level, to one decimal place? 1.4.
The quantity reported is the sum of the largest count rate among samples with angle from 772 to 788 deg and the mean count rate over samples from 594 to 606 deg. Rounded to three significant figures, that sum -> 21.5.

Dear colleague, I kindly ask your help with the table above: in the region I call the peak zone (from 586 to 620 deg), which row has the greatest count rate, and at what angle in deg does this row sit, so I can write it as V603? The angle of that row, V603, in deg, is 615.0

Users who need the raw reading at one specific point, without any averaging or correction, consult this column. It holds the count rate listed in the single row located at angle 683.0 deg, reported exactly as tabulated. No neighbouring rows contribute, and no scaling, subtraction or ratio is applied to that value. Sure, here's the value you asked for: 11.01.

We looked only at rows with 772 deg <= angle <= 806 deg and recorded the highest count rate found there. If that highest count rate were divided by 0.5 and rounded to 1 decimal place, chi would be 21.3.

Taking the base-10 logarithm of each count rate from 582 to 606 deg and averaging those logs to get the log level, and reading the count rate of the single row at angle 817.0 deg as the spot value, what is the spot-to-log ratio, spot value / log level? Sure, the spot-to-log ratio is 11.2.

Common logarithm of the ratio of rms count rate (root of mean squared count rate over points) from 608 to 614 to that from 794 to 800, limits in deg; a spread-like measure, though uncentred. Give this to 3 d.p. 0.042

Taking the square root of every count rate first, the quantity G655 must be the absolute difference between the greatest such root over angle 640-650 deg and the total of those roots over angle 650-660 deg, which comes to 13.3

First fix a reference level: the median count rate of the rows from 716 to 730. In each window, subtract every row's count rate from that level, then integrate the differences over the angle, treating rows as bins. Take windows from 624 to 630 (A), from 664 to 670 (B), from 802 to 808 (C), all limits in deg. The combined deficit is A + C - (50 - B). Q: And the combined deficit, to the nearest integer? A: -70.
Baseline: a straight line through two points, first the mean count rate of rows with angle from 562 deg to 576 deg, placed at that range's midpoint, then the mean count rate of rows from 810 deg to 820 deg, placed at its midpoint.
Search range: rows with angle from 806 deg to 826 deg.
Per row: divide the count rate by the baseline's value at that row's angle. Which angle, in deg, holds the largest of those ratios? 815.0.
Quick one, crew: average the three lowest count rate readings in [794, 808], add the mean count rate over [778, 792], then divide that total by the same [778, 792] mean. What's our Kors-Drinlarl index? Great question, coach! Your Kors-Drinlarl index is 1.96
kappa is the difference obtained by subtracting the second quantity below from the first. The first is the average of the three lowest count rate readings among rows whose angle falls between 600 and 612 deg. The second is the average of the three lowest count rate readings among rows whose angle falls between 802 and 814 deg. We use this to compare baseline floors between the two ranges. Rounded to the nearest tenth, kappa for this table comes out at 1.1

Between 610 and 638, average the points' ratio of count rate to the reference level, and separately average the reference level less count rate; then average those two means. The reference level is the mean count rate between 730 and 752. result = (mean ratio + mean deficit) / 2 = -0.56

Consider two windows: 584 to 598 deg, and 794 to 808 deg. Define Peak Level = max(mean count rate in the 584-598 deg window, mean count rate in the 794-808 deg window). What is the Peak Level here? 10.6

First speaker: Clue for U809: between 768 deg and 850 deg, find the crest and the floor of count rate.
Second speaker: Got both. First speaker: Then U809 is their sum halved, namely 11.2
